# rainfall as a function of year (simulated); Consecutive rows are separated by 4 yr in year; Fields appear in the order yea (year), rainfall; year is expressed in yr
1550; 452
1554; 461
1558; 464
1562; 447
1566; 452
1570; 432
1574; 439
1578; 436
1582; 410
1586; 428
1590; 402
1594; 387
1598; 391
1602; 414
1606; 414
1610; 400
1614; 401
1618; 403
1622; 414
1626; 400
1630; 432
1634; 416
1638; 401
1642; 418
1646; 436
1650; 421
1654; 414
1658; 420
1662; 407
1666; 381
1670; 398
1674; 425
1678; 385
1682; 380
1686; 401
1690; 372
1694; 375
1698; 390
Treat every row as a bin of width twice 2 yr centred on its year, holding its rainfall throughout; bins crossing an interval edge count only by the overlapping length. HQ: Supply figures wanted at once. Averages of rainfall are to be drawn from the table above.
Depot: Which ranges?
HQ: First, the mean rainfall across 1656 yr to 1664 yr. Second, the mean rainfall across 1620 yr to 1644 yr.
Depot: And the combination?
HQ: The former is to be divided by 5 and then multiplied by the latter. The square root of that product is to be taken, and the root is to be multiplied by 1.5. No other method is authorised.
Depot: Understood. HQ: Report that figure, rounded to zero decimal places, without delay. 277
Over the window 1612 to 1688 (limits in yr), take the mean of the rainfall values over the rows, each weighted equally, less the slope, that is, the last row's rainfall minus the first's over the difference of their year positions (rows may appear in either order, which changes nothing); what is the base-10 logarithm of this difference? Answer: 2.61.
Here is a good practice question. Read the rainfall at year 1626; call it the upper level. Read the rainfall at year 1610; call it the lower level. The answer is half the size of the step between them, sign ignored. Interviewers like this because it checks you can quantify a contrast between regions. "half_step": 0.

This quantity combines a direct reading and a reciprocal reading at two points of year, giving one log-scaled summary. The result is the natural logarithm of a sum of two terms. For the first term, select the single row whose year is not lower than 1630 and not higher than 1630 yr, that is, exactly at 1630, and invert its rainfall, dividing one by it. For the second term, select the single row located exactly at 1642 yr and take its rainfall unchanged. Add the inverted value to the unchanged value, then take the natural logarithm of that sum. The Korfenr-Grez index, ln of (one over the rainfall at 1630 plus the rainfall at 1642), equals 6.04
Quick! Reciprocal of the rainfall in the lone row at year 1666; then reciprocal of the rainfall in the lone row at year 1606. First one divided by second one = 1.09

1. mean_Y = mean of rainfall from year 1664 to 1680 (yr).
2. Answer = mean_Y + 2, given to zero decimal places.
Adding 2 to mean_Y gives 399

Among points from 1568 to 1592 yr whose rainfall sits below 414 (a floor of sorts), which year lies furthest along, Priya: 1590 yr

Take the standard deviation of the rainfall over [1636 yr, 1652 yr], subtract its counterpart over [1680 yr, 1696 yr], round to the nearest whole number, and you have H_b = 1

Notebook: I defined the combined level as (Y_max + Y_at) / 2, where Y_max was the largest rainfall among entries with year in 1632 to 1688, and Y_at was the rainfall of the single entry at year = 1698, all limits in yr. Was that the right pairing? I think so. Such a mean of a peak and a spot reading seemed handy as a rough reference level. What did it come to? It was 413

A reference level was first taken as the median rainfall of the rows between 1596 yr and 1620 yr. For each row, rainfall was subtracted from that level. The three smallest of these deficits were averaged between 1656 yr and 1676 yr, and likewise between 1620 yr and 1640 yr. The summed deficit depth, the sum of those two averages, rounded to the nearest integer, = -34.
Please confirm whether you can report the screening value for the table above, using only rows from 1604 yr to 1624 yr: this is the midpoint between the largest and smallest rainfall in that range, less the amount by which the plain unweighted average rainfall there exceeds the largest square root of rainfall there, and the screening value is 21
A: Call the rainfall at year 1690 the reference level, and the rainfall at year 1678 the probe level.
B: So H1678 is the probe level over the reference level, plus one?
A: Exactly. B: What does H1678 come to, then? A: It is 2.03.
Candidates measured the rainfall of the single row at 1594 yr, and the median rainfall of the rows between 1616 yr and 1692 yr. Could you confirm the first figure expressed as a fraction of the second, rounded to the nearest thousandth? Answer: 0.951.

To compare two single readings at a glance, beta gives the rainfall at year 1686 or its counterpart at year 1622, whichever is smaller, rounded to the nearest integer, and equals 401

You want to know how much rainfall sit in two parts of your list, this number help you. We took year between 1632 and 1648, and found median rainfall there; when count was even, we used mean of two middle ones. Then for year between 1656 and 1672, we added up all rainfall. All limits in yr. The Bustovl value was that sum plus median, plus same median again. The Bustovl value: 2440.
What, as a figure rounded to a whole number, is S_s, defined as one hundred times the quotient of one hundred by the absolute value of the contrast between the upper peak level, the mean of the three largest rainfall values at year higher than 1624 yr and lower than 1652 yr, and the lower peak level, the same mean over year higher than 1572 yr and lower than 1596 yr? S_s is 2143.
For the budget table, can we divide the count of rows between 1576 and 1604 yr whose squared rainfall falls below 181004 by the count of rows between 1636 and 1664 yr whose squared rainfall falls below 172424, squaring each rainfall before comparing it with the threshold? 1.7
